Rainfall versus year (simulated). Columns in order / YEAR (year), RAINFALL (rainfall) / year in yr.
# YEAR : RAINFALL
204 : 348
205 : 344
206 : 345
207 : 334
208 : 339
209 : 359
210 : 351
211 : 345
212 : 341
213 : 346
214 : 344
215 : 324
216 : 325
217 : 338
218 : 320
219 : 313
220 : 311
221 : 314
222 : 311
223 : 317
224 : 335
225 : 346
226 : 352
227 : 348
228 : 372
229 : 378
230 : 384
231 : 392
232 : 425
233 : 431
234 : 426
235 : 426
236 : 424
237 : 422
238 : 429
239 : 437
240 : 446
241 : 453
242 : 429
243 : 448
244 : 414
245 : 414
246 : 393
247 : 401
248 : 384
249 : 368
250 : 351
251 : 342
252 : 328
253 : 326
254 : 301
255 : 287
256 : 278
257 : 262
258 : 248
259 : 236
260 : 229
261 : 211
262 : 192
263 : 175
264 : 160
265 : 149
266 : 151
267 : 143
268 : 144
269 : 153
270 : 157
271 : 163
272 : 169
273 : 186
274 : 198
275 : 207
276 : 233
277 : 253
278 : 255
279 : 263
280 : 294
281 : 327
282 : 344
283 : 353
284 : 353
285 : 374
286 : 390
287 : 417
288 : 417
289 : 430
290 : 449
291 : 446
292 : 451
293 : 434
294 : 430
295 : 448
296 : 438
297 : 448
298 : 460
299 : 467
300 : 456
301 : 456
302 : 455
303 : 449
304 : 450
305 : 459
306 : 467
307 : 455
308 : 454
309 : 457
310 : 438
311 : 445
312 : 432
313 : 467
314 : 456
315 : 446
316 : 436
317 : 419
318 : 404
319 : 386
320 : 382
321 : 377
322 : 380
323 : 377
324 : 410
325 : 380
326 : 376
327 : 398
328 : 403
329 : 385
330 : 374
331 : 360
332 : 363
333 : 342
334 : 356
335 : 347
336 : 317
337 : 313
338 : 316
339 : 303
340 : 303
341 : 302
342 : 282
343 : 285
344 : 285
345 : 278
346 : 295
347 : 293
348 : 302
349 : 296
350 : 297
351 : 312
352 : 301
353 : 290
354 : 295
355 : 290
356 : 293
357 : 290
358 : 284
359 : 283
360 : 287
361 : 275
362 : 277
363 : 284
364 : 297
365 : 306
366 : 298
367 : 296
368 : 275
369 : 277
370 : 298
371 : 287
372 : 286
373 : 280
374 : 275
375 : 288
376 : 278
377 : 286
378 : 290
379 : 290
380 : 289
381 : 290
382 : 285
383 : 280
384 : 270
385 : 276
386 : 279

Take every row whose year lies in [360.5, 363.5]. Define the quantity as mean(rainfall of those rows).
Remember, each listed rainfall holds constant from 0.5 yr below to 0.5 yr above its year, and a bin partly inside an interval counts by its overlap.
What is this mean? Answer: 279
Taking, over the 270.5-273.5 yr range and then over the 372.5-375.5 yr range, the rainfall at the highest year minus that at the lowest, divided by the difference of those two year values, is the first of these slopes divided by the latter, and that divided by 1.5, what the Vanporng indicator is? 1.9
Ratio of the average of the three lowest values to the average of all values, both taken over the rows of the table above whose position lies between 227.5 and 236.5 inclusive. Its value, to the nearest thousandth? 0.930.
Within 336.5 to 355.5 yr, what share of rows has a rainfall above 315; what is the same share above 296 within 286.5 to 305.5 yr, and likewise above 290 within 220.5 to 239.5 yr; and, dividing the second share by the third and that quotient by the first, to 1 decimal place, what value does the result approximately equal 19.0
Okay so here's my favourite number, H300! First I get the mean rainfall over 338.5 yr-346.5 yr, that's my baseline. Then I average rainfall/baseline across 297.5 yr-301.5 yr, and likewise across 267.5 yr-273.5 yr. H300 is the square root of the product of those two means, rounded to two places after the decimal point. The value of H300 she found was 0.94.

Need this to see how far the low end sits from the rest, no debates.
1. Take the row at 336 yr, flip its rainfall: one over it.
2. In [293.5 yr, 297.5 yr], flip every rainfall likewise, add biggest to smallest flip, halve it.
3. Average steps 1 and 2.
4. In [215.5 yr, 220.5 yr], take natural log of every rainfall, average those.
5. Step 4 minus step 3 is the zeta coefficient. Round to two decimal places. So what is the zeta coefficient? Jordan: 5.77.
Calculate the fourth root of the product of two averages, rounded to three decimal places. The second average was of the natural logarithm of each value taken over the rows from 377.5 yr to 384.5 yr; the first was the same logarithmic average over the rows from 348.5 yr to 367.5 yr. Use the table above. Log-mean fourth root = 2.380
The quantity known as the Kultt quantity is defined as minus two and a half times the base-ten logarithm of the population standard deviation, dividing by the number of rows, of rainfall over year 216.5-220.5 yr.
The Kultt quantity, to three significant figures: -2.57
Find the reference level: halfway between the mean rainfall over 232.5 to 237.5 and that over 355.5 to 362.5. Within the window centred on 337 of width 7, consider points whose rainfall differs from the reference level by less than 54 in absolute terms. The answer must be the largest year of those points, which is 340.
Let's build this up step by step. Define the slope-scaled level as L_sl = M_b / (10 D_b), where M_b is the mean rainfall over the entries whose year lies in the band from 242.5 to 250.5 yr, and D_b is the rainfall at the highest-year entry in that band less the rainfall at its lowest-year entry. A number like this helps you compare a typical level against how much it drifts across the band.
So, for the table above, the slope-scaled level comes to -0.4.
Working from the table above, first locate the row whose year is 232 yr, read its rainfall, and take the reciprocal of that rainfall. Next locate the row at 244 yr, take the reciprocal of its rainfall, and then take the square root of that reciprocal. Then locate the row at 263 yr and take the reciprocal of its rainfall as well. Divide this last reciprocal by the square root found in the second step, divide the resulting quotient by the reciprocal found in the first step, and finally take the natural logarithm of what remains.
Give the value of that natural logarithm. 3.9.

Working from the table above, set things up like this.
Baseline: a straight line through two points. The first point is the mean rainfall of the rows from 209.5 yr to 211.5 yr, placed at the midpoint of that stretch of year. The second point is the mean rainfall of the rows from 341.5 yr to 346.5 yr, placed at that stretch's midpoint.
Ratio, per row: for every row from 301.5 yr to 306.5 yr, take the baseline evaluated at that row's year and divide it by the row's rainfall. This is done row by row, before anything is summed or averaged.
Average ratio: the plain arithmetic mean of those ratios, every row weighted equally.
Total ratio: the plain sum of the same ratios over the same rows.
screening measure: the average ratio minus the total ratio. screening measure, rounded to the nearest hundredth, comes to -2.67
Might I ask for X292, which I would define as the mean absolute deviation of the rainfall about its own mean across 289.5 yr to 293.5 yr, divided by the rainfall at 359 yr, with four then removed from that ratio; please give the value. -3.98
